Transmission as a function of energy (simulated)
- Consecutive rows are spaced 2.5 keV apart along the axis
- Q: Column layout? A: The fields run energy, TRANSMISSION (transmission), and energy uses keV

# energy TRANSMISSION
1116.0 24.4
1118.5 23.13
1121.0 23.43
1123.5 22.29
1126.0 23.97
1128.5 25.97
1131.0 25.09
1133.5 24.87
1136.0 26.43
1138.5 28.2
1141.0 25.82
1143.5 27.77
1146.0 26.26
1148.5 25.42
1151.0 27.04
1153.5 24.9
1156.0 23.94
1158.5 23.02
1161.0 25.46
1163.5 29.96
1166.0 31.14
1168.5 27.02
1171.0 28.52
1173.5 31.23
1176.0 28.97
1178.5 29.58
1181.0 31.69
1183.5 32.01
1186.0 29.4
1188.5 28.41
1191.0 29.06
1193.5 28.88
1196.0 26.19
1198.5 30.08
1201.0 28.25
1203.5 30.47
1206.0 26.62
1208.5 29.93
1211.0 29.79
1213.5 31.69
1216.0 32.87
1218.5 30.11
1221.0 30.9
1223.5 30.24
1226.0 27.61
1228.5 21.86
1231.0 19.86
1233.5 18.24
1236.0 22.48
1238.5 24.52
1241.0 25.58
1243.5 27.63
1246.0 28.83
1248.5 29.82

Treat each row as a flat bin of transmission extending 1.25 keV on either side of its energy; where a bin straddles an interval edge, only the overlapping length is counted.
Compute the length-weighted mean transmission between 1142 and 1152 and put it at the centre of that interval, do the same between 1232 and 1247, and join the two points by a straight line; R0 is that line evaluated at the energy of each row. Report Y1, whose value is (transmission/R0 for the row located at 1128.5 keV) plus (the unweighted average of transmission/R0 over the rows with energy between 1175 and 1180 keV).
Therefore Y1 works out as 2.09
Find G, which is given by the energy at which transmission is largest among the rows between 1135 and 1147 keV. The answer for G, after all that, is 1138.5 keV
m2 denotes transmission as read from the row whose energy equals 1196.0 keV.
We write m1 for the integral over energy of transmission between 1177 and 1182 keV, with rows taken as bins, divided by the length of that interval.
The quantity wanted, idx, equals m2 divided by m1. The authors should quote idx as 0.86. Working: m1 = 30.5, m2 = 26.19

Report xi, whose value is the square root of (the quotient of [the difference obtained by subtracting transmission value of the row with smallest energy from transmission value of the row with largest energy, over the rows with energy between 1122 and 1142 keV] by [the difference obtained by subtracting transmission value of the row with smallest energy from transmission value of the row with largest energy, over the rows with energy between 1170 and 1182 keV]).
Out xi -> 1.1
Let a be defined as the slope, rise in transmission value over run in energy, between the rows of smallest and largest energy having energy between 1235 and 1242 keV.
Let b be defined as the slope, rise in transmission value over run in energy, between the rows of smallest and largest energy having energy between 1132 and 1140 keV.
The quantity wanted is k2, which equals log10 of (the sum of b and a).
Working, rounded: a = 0.62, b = 0.67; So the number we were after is 0.11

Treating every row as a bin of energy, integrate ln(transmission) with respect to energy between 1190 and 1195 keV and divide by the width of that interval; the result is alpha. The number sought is 3.36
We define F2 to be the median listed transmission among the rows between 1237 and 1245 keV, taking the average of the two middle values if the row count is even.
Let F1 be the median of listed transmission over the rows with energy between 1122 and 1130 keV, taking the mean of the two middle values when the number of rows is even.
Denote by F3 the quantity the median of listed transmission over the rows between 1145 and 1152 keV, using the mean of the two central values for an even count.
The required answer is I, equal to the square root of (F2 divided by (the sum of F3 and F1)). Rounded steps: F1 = 23.97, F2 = 26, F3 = 26.3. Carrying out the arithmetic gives 0.714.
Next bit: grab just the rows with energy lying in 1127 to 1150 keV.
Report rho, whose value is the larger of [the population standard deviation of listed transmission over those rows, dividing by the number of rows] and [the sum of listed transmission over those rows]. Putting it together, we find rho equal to 236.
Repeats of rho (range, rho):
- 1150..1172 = 241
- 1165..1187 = 270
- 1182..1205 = 263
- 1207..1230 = 265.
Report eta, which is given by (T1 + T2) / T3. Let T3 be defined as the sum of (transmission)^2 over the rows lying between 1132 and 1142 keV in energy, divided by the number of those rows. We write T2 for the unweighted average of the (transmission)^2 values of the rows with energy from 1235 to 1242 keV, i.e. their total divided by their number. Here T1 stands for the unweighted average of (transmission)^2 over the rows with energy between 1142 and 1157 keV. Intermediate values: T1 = 672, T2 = 587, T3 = 695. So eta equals 1.8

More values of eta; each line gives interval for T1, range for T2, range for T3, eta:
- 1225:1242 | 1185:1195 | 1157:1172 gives 1.8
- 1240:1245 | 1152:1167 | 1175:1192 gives 1.6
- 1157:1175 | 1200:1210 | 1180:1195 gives 1.8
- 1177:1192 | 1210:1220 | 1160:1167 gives 2.2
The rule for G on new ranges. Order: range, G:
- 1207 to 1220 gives 1216.0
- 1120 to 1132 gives 1128.5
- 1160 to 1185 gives 1183.5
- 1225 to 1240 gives 1226.0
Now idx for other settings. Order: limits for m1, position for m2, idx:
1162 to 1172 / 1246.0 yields 0.99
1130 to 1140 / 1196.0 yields 1.00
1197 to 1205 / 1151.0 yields 0.92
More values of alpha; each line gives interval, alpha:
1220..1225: 3.41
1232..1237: 3.00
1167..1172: 3.33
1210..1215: 3.43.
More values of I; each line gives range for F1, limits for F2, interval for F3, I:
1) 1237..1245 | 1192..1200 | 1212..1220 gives 0.710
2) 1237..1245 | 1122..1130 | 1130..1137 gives 0.688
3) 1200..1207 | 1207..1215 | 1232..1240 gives 0.768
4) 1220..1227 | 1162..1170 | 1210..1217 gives 0.696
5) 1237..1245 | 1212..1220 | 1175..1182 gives 0.758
